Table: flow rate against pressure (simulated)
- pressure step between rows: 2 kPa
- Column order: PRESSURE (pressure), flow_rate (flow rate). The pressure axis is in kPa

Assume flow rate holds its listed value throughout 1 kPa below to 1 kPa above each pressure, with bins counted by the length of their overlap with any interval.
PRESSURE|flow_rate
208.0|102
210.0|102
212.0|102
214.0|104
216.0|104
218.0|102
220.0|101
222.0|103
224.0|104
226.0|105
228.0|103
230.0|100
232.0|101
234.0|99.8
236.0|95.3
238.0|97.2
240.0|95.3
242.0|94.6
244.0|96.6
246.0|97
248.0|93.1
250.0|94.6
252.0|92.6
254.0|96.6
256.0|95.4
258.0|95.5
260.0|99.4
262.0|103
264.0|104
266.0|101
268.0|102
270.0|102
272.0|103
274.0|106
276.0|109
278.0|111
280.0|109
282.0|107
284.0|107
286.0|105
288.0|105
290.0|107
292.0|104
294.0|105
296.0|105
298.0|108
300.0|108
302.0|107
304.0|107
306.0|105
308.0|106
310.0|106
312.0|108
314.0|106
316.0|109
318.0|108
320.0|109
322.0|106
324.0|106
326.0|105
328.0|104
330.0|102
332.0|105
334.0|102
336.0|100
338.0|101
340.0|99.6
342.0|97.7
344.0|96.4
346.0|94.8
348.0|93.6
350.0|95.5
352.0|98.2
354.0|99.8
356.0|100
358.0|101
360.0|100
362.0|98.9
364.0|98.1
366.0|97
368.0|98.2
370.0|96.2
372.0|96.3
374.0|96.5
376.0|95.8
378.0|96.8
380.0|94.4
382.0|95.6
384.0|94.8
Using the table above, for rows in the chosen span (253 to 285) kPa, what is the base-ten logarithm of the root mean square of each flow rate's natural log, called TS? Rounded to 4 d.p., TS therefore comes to 0.6661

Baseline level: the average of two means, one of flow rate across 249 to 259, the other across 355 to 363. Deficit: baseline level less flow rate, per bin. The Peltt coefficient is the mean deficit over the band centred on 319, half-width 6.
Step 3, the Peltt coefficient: -10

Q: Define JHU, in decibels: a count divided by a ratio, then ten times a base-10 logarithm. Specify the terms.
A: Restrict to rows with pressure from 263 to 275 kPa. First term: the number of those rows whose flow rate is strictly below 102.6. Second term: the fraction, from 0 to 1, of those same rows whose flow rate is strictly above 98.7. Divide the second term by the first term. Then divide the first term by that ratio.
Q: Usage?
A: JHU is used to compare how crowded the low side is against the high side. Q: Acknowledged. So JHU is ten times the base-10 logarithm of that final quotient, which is 10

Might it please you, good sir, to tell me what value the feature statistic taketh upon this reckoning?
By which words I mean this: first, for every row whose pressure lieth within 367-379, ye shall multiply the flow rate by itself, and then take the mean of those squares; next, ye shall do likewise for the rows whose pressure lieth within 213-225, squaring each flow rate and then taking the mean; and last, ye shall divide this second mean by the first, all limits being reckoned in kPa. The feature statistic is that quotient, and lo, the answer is 1.14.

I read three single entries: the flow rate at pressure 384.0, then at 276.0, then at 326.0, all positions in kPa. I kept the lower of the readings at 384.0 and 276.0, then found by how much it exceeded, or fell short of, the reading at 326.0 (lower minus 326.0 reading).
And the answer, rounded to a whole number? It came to -10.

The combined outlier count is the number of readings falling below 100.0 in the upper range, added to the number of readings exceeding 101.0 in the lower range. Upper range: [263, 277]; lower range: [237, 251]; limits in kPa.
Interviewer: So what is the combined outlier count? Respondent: 0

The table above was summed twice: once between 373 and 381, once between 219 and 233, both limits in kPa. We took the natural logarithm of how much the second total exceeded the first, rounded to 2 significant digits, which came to 5.8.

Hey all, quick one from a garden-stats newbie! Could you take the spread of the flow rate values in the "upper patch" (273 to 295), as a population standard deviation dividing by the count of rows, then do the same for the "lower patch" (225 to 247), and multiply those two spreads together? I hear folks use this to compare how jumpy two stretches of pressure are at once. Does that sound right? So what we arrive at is 6.6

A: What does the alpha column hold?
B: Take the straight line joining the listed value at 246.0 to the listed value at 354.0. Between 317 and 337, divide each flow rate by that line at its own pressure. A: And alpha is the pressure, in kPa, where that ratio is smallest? 336.0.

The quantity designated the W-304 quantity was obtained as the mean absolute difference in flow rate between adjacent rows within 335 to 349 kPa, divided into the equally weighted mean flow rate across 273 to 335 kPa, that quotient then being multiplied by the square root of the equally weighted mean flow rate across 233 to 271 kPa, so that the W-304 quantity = 751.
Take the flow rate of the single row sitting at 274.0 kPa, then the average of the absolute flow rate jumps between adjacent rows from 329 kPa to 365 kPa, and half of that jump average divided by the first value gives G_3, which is 0.0074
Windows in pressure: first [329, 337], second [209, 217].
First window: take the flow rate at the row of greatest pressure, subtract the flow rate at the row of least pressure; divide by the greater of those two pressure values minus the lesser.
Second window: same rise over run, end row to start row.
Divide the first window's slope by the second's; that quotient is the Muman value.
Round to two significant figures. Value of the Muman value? -1.0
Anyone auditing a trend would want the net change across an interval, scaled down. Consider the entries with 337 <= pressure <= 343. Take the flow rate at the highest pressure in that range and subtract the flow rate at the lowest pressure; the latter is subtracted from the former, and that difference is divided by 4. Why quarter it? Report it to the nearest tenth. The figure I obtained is -0.8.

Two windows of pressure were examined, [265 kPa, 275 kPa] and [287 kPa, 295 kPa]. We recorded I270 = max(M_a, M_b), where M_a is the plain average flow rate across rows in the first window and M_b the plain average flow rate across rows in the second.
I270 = 105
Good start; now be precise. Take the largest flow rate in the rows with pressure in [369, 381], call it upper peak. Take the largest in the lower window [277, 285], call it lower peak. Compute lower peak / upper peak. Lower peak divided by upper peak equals 1.15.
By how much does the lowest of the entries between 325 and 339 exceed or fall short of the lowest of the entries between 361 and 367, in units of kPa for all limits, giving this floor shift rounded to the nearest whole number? 3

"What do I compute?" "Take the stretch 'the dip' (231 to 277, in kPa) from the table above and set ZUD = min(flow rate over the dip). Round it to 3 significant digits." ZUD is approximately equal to 92.6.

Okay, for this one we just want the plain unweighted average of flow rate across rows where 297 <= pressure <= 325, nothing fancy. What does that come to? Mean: 107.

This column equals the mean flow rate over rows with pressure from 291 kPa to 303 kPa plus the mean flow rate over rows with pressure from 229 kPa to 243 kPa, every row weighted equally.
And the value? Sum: 204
